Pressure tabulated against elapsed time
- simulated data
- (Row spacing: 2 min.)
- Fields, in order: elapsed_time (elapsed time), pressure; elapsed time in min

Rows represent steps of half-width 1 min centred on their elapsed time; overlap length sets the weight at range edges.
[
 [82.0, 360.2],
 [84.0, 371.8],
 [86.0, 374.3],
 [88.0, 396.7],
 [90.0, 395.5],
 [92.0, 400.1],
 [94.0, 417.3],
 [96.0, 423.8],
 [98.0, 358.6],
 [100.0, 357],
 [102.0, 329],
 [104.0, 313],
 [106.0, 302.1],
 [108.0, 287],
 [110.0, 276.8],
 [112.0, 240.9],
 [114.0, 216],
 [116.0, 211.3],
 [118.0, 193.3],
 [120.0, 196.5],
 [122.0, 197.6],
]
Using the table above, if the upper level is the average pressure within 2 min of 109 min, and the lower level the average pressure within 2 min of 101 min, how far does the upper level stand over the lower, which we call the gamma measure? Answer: -61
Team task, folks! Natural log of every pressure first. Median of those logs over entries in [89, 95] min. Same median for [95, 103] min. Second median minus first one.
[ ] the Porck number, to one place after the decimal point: -0.1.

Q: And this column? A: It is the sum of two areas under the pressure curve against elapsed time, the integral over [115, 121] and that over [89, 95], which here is 3628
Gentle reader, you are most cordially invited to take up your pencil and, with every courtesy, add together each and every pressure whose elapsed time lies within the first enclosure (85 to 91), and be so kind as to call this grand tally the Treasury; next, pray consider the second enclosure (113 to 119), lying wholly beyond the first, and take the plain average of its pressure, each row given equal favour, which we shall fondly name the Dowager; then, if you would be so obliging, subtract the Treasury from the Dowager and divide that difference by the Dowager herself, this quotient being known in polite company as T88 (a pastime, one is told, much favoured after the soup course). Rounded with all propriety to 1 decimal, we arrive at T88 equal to -4.6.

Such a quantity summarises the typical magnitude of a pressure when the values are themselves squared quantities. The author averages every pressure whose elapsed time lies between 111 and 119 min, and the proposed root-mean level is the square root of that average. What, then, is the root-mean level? 14.7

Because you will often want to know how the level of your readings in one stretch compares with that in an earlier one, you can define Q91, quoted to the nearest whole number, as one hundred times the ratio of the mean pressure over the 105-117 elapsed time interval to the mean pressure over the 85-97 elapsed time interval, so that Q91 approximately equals 64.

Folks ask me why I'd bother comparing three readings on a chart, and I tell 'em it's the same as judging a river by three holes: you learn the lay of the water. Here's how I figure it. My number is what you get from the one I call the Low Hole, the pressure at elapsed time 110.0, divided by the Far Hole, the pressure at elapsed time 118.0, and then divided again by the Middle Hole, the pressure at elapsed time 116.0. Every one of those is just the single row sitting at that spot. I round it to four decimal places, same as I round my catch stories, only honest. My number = 0.0068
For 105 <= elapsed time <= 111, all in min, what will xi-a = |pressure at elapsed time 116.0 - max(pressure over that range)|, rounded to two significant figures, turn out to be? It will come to 91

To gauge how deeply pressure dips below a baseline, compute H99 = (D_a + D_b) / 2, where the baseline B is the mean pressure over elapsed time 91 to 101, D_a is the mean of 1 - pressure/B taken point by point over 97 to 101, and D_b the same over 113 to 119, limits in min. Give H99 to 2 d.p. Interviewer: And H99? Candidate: 0.28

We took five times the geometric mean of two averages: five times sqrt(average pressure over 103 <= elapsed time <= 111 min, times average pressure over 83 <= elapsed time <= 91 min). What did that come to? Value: 1683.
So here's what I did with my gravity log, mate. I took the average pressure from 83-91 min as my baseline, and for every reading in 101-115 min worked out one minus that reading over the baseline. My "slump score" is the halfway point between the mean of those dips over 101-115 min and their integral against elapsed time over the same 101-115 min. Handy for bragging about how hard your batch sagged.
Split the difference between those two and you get 2.0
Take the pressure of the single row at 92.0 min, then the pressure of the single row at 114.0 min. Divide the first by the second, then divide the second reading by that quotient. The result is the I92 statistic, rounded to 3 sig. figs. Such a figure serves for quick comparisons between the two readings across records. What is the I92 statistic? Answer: 117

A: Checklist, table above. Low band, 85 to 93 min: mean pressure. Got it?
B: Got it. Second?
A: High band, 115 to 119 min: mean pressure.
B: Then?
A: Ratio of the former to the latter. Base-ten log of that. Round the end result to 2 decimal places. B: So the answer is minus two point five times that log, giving -0.72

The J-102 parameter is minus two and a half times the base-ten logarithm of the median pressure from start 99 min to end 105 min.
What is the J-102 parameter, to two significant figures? -6.3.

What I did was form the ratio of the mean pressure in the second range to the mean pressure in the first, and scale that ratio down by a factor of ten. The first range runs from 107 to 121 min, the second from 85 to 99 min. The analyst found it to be 0.17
